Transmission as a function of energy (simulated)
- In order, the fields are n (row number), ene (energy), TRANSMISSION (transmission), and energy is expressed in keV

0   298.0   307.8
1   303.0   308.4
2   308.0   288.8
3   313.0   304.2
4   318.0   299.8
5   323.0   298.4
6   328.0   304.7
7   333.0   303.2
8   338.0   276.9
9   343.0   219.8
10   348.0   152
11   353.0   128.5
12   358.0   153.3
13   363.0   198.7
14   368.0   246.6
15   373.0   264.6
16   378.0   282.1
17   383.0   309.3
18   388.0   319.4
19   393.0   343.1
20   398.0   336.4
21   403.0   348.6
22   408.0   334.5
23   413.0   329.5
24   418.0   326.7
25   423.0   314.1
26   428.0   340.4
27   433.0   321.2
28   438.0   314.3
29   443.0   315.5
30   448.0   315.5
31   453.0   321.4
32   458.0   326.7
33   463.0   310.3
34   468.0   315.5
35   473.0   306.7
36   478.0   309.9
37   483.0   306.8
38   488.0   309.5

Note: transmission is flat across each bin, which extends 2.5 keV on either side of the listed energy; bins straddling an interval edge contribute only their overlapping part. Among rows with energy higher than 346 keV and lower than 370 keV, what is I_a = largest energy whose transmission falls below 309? 368.0 keV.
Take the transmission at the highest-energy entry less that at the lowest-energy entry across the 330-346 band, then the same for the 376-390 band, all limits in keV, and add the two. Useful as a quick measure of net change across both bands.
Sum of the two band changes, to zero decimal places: -46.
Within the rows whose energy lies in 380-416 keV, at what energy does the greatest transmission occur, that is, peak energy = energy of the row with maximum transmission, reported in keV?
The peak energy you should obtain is 403.0 keV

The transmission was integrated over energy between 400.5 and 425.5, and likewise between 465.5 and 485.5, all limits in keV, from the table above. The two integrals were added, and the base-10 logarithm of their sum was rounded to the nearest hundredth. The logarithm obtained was 4.16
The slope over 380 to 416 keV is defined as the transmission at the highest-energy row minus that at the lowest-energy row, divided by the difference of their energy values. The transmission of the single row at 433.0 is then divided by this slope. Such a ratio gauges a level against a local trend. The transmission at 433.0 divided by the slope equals 477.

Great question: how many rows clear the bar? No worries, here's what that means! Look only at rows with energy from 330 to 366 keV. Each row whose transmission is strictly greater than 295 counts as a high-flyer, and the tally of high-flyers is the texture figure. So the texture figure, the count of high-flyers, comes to 1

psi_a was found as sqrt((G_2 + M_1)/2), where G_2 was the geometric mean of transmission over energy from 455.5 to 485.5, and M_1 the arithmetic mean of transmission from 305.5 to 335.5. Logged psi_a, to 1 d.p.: 17.5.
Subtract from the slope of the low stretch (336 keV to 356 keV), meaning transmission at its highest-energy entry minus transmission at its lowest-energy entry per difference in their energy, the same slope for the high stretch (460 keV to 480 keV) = -10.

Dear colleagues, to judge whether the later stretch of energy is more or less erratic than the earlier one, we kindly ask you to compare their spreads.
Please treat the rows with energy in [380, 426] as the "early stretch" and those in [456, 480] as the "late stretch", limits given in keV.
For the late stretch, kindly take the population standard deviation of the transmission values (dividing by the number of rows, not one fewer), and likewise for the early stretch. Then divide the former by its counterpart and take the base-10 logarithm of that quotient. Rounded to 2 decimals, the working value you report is -0.25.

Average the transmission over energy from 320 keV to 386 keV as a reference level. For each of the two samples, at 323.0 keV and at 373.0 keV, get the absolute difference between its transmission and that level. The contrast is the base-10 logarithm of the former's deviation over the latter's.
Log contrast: 0.4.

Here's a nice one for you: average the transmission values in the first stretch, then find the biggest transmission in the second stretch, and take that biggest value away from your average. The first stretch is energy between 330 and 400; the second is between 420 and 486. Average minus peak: -88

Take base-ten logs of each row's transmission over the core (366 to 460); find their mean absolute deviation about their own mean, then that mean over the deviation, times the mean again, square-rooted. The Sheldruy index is 16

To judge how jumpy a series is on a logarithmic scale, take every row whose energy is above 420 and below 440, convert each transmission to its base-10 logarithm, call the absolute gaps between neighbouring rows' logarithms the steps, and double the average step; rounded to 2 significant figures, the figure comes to 0.046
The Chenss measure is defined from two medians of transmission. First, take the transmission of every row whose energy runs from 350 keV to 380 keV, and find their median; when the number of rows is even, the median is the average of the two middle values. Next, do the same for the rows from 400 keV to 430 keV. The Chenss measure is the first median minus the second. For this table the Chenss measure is -109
